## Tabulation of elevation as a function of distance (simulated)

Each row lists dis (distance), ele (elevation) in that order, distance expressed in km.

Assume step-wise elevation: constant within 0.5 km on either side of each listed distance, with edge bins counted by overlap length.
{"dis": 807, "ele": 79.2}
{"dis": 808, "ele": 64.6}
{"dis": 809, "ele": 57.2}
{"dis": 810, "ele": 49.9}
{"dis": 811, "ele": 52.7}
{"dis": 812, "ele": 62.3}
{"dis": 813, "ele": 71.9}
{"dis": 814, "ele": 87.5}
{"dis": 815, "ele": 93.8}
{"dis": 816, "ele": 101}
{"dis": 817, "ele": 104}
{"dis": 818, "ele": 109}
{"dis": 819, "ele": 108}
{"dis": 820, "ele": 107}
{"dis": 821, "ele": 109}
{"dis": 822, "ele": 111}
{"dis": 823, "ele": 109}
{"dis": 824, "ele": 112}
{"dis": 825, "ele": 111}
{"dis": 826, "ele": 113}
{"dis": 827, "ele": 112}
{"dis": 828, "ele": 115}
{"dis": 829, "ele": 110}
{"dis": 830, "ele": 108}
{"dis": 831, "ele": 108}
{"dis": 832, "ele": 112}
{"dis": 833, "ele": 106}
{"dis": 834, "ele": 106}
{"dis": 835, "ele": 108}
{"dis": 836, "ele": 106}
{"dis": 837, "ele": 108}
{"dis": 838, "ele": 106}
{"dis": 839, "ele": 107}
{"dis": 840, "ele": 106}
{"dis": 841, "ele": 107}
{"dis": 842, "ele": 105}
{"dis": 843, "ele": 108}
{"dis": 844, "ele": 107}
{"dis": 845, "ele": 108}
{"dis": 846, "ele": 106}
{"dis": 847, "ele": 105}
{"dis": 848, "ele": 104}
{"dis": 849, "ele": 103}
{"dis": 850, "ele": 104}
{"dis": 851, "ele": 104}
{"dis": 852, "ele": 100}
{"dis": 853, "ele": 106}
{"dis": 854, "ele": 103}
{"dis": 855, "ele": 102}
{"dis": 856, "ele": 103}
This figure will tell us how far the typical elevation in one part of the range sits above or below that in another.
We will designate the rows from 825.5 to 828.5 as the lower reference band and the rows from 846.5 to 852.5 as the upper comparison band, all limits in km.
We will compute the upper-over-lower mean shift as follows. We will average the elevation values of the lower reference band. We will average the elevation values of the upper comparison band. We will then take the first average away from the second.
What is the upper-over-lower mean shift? -10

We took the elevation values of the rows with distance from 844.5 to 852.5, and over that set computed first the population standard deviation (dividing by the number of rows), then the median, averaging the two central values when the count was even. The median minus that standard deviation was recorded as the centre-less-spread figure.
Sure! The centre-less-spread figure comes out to 102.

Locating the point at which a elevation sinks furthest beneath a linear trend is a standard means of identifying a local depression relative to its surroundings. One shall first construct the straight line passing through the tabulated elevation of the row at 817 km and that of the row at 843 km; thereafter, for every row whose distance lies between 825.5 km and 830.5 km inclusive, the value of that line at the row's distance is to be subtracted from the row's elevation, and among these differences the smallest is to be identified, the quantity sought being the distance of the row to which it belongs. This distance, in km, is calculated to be 830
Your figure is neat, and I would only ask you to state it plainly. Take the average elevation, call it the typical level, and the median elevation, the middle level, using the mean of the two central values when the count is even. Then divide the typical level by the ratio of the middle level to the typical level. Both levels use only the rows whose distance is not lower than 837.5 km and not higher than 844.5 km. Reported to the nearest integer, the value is 106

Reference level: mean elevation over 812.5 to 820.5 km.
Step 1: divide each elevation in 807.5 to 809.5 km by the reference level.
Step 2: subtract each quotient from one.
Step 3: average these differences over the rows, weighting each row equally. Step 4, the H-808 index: 0.377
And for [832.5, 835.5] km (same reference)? -0.091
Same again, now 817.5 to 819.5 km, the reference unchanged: -0.110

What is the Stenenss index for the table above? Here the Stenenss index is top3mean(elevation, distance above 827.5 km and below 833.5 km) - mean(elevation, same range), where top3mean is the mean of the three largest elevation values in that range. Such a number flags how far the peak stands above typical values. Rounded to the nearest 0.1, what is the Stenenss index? 2.5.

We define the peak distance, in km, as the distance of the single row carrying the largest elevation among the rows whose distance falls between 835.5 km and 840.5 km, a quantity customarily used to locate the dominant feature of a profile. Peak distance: 837 km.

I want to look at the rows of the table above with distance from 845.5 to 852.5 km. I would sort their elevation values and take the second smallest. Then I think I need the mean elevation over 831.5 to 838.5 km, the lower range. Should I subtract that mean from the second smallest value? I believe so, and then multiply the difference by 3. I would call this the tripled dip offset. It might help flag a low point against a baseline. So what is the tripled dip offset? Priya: -13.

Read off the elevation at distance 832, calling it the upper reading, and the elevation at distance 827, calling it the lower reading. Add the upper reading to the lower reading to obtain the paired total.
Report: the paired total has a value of 224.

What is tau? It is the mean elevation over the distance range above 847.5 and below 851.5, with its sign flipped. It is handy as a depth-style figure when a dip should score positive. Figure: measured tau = -104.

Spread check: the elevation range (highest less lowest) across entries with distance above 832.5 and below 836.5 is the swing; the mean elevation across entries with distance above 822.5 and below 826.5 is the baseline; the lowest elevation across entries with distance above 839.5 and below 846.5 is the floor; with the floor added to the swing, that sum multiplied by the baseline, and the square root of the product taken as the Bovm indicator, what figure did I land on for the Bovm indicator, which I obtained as 109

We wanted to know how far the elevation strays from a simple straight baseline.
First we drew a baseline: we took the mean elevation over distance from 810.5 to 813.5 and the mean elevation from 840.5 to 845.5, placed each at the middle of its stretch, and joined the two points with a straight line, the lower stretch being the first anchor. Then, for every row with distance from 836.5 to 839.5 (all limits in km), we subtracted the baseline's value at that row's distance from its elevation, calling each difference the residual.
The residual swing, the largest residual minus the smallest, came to 3.9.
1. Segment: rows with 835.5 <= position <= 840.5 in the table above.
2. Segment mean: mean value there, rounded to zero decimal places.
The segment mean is 107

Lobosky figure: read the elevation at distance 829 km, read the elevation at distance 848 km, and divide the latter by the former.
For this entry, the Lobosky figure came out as 0.95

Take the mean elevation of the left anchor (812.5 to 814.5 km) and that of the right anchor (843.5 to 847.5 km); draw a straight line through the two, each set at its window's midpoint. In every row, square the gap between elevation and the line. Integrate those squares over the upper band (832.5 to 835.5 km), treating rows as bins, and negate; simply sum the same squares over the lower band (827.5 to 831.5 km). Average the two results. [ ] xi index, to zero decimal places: 472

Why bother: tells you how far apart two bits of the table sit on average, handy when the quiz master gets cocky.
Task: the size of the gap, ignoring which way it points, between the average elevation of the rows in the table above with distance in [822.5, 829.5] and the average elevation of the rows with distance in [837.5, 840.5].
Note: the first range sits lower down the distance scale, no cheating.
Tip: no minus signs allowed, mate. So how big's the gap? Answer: 5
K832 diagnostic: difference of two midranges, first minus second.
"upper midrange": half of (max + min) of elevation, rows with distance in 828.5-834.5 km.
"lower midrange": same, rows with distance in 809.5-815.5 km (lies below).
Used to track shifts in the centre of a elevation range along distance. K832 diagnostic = 37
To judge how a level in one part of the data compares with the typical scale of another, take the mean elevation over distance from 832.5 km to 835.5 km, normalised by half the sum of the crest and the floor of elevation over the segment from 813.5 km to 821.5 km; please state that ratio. 1.09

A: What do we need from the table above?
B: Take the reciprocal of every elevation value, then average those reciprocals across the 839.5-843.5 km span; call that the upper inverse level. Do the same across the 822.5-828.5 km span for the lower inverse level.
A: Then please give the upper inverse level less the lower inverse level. 0.0005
